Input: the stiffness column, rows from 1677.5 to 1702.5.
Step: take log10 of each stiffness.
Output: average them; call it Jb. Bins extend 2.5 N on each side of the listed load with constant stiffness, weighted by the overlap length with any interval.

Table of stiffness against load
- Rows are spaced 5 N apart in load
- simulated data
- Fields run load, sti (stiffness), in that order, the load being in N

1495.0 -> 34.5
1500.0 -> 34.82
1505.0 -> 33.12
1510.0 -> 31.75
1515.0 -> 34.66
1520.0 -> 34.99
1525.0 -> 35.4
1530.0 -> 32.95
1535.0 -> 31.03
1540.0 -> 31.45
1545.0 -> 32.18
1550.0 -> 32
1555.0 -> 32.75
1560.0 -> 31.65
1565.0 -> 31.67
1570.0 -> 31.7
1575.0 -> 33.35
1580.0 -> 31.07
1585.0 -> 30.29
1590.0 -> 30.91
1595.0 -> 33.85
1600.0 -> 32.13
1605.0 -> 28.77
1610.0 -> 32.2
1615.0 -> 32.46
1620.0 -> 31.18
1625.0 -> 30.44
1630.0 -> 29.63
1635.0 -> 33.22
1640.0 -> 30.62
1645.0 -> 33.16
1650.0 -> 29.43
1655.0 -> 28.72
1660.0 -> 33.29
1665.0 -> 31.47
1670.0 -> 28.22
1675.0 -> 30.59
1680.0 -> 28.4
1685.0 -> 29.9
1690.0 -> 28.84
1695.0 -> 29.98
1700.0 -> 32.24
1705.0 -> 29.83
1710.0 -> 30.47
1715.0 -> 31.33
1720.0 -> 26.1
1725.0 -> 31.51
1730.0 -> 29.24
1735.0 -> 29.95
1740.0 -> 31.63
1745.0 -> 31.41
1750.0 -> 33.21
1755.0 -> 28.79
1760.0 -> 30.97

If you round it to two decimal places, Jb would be 1.47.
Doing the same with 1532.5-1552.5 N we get 1.50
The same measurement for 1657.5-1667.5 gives 1.51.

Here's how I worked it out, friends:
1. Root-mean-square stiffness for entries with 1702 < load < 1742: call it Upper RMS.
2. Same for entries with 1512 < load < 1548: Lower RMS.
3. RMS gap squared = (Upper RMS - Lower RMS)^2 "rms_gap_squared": 10.4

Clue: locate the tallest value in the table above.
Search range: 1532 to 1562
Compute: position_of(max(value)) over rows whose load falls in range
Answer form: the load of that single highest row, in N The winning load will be 1555.0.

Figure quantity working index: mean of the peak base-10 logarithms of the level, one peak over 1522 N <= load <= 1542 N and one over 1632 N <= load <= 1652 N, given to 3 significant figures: 1.54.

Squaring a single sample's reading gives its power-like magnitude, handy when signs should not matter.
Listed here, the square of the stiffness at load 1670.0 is 796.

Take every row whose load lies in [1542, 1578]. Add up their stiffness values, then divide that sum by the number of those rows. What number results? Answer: 32.2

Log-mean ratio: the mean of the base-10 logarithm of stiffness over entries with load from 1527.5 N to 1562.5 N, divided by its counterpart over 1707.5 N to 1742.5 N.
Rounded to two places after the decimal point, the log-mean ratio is 1.02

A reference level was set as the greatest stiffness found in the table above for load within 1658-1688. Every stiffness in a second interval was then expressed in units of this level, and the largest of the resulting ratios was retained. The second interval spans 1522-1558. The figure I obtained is 1.063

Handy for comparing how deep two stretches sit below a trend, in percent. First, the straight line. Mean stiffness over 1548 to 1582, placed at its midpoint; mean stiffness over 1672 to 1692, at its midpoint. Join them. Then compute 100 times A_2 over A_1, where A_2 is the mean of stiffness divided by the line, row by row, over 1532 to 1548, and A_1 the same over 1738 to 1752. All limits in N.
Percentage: 84.7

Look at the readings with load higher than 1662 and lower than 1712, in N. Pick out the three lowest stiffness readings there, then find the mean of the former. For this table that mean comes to 28.5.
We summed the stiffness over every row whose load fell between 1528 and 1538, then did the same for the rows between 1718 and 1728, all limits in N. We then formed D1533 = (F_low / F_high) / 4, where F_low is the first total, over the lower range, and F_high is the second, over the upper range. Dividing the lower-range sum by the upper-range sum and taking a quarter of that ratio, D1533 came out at 0.278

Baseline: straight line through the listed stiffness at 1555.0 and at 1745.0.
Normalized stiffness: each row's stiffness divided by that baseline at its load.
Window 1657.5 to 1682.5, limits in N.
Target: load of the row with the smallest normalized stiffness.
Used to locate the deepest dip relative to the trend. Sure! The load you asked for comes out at 1670.0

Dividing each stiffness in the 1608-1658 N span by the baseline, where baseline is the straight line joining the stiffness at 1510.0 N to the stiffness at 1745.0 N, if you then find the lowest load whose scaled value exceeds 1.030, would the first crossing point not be 1635.0 N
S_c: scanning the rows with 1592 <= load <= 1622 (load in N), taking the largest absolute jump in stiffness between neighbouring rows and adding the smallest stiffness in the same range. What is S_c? 32.2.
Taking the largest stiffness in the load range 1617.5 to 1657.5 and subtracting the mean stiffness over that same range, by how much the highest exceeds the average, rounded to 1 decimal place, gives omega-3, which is 2.4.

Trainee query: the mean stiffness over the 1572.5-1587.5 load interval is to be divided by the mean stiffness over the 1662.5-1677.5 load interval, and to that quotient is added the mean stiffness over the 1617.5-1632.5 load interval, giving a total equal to 31.5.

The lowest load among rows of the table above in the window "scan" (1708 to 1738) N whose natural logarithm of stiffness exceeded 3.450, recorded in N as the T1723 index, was 1725.0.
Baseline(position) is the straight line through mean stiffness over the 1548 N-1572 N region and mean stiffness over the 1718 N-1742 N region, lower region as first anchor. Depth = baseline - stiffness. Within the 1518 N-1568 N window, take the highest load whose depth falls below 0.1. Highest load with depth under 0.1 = 1555.0 N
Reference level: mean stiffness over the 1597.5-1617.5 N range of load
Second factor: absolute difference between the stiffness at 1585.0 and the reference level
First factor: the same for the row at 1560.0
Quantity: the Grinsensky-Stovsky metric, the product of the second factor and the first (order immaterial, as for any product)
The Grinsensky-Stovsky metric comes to 0.29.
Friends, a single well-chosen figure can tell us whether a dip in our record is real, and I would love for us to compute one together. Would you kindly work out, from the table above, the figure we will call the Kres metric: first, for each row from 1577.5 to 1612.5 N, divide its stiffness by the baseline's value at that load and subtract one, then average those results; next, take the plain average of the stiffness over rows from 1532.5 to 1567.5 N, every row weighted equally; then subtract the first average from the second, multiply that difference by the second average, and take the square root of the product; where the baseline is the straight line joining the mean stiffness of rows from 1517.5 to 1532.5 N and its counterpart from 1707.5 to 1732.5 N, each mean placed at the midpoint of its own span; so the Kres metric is 31.8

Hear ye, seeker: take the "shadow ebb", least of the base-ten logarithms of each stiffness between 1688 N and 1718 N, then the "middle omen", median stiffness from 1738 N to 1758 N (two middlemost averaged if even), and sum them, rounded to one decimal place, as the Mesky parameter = 33.0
